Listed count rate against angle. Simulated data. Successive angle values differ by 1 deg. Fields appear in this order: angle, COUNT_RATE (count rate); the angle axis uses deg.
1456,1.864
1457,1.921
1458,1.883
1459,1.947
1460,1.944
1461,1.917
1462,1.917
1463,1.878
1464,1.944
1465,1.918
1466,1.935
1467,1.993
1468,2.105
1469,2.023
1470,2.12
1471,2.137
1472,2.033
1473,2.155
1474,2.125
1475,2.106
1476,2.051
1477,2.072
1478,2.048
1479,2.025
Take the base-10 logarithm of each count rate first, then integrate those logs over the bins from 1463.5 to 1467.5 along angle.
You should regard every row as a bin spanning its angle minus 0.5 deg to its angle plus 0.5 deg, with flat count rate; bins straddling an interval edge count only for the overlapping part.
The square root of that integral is 1.1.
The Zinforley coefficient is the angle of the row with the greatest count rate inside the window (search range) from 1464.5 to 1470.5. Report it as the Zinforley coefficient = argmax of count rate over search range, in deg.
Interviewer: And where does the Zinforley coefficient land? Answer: 1470 deg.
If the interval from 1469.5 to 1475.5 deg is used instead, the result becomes 1473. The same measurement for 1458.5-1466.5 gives 1459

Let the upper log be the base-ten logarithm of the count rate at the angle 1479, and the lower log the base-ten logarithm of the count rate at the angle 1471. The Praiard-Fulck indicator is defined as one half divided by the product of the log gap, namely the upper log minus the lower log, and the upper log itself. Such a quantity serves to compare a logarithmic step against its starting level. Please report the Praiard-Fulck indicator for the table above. -70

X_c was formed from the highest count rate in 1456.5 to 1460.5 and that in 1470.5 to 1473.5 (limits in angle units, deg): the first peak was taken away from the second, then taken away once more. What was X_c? -1.74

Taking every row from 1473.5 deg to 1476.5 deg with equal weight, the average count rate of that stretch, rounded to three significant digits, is 2.09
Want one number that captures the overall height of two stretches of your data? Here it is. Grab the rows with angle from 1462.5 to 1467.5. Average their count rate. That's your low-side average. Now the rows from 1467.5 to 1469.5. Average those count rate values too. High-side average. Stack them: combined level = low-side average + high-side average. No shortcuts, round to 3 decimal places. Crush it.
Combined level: 3.998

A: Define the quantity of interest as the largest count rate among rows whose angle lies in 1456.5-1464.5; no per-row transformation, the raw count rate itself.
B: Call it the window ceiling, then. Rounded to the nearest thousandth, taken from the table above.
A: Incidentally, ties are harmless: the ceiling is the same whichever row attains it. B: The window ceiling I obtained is 1.947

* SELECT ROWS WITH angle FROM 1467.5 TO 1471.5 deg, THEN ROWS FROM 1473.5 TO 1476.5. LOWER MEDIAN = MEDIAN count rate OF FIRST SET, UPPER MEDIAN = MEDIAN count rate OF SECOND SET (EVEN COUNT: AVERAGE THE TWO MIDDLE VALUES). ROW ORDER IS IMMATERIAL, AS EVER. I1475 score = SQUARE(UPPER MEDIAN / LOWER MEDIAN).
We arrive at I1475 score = 0.99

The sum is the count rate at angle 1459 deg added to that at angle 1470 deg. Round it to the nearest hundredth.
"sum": 4.07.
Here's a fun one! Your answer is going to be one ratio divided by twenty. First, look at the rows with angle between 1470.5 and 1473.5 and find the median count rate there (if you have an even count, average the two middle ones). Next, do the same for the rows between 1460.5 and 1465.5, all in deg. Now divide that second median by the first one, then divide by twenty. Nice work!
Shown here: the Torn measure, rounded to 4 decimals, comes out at 0.0449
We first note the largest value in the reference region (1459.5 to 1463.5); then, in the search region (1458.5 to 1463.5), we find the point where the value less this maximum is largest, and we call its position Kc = 1459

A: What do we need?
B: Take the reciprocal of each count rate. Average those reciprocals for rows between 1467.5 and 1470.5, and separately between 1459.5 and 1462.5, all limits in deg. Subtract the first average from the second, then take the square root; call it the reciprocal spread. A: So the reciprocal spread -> 0.197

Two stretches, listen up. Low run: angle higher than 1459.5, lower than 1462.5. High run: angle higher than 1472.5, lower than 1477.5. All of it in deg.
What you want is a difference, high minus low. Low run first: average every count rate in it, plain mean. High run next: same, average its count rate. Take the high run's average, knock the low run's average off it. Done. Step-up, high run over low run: 0.176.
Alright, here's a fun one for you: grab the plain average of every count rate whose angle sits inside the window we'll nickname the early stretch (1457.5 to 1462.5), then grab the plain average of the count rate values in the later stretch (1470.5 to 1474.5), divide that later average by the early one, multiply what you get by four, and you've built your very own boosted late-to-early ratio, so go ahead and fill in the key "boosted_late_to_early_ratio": 4.40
